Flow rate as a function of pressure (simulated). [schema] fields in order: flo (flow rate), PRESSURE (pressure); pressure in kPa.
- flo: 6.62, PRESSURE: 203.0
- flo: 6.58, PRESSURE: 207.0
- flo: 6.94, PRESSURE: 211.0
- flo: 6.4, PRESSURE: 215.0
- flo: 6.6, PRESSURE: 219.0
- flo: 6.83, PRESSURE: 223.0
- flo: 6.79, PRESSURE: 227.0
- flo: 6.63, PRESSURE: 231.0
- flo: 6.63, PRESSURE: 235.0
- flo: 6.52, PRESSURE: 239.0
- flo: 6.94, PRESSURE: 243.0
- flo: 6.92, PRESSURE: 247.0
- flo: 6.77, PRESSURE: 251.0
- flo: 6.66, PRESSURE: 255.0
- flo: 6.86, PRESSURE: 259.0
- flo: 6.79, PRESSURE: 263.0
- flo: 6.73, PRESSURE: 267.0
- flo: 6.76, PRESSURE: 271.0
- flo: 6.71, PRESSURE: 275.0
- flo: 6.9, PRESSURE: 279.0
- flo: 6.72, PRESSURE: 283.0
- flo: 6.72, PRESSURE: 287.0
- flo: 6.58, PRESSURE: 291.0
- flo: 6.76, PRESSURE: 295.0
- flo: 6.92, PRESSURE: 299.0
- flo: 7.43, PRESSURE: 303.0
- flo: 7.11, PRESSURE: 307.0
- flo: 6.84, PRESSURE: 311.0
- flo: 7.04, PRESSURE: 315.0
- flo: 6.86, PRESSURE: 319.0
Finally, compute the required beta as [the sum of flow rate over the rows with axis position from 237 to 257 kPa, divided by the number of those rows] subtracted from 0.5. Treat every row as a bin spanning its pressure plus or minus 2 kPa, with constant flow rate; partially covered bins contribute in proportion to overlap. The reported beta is -6.26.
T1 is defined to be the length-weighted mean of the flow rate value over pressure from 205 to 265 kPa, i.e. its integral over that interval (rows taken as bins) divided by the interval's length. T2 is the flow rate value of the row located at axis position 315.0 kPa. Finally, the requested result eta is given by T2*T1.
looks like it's 47.3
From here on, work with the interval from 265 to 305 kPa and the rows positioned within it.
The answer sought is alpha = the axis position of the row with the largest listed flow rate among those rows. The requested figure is 303.0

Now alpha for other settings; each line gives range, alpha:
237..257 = 243.0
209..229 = 211.0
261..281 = 279.0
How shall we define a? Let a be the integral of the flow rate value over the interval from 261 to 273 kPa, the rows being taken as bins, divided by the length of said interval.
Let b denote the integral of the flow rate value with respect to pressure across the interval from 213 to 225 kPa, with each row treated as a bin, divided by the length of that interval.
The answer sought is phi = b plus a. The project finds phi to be 13.4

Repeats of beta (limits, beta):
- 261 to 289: -6.26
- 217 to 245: -6.21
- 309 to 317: -6.44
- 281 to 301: -6.24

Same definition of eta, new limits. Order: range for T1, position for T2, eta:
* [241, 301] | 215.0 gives 43.4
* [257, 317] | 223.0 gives 46.8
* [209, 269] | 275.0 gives 45.2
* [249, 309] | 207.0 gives 44.9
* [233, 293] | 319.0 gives 46.3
